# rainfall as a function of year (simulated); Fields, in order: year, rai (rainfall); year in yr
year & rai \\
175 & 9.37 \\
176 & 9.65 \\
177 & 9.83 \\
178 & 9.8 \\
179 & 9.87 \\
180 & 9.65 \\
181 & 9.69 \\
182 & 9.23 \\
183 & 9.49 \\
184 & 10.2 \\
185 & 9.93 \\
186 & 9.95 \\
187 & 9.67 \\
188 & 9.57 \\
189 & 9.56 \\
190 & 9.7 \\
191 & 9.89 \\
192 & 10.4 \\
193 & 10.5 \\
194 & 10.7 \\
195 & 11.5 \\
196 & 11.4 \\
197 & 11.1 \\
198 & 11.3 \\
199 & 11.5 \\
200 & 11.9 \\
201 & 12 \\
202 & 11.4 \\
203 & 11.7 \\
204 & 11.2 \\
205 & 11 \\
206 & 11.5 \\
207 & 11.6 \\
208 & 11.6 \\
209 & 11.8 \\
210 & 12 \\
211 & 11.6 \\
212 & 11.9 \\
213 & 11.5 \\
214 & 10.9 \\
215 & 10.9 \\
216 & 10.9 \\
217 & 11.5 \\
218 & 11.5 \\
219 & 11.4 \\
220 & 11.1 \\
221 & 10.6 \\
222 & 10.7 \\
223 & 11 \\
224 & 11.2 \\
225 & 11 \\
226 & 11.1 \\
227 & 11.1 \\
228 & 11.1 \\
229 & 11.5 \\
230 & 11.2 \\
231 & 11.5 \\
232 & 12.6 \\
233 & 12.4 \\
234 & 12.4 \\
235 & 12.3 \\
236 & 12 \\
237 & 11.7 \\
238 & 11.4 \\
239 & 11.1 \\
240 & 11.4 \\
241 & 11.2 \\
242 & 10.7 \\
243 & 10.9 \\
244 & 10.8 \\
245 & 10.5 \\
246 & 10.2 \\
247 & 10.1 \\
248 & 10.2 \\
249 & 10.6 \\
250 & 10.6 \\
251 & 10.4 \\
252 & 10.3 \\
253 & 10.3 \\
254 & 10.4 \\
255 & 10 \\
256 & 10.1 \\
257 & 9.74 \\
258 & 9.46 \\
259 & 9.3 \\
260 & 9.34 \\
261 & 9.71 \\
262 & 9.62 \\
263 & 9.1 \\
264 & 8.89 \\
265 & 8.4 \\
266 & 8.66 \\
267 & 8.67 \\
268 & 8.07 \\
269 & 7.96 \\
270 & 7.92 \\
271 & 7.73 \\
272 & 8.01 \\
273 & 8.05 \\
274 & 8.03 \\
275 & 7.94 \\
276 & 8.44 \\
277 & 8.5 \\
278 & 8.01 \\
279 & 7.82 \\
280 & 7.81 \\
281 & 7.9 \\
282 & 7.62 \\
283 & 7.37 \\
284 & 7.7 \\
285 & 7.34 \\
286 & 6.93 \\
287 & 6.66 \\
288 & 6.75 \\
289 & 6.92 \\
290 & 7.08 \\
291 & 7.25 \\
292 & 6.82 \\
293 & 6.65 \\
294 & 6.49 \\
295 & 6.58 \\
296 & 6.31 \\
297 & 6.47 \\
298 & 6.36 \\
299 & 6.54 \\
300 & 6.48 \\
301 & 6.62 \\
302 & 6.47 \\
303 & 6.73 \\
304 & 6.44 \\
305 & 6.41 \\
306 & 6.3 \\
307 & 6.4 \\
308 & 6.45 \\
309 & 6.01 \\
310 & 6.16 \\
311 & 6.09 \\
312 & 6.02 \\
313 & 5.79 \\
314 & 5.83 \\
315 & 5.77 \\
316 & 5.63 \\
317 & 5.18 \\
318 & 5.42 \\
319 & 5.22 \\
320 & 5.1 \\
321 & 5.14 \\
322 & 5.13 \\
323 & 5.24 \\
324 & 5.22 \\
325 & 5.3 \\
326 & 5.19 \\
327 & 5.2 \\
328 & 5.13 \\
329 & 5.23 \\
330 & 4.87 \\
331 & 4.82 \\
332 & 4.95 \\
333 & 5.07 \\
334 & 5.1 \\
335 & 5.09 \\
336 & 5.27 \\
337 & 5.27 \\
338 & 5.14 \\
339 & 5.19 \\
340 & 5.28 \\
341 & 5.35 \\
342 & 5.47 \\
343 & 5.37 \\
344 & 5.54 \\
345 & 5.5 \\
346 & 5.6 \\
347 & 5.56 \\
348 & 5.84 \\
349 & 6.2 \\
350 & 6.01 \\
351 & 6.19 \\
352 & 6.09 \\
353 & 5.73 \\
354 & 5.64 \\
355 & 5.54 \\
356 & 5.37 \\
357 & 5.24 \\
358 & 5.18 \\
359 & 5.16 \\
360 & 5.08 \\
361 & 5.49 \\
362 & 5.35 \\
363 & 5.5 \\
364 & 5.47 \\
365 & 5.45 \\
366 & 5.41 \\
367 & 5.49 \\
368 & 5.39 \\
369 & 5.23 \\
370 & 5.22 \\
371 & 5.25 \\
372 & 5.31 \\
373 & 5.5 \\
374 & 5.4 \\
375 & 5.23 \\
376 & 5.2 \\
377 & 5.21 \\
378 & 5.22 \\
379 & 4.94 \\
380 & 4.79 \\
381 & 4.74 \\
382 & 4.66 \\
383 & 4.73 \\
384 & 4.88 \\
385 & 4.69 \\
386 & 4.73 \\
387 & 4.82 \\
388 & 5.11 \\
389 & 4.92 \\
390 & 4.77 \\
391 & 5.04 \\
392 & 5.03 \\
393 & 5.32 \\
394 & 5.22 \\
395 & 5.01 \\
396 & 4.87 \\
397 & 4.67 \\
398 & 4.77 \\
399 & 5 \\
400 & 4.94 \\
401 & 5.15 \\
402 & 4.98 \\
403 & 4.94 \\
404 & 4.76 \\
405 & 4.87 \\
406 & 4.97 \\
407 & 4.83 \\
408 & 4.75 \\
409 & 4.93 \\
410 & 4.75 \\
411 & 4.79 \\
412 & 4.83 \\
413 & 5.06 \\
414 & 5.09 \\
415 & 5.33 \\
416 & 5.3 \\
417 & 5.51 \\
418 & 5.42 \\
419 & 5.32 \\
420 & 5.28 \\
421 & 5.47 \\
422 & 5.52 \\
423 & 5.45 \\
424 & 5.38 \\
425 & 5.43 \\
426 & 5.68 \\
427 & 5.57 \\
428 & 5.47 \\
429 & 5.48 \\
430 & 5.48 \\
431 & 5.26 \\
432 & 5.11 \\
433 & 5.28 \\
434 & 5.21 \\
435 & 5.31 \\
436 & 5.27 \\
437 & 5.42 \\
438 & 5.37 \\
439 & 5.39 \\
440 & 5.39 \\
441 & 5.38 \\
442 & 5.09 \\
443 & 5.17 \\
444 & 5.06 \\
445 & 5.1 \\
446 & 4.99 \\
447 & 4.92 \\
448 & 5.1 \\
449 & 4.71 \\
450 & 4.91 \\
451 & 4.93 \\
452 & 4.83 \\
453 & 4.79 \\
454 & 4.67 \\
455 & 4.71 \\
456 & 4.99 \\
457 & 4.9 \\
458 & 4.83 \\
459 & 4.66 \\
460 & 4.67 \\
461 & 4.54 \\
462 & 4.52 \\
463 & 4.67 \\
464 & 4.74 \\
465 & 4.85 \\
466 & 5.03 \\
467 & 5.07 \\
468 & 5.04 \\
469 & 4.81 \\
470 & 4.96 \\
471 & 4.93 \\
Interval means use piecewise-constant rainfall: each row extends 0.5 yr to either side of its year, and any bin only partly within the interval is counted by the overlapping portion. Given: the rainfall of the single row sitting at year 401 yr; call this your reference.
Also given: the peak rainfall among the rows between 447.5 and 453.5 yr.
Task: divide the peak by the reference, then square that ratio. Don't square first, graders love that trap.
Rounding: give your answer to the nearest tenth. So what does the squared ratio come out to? 1.0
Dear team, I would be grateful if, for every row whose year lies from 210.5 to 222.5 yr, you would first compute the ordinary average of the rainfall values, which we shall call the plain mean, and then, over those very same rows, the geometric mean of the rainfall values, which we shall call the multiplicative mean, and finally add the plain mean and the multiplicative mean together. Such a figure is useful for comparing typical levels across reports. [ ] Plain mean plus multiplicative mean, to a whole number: 22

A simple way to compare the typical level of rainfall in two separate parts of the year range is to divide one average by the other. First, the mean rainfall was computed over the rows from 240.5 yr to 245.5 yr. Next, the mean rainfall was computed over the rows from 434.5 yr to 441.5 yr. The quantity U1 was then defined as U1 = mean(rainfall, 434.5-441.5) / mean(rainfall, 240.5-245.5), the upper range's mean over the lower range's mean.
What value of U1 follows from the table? 0.50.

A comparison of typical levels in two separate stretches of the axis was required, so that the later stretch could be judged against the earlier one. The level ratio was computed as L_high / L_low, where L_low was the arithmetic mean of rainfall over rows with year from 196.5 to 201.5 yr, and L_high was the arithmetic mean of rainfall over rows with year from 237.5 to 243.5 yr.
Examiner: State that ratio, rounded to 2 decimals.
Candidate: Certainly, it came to 0.96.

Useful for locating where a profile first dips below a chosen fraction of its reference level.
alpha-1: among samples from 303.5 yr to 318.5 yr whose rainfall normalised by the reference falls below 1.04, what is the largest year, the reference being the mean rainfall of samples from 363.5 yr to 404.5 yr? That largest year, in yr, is 317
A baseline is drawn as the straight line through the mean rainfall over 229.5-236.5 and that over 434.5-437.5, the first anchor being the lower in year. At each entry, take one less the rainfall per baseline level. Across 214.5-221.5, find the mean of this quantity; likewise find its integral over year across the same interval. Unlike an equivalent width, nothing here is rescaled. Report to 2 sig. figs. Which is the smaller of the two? 0.11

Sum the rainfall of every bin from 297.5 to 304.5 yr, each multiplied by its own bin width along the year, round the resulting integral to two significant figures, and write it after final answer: 46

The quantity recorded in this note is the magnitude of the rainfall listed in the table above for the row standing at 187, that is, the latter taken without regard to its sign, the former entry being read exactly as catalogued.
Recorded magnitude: 9.7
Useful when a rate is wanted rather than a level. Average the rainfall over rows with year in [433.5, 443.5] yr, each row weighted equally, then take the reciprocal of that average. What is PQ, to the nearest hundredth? 0.19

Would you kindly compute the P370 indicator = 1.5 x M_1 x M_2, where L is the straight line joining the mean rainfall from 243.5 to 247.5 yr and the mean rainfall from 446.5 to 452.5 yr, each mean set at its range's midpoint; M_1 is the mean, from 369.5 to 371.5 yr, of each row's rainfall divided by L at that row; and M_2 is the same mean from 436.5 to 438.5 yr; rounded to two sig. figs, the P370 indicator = 1.2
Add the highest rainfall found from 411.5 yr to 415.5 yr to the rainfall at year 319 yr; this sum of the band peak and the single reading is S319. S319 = 11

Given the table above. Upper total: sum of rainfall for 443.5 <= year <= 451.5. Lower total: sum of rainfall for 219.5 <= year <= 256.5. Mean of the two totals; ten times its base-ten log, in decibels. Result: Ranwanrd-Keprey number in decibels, 23.5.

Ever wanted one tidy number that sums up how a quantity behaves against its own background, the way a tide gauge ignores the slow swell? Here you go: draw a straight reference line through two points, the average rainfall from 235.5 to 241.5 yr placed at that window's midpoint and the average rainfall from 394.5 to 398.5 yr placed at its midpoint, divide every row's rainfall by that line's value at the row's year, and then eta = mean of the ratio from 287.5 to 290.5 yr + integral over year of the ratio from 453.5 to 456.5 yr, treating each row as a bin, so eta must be 6.8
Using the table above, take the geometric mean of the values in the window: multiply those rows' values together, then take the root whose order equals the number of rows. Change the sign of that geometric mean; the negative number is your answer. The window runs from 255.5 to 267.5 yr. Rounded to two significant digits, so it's -9.2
